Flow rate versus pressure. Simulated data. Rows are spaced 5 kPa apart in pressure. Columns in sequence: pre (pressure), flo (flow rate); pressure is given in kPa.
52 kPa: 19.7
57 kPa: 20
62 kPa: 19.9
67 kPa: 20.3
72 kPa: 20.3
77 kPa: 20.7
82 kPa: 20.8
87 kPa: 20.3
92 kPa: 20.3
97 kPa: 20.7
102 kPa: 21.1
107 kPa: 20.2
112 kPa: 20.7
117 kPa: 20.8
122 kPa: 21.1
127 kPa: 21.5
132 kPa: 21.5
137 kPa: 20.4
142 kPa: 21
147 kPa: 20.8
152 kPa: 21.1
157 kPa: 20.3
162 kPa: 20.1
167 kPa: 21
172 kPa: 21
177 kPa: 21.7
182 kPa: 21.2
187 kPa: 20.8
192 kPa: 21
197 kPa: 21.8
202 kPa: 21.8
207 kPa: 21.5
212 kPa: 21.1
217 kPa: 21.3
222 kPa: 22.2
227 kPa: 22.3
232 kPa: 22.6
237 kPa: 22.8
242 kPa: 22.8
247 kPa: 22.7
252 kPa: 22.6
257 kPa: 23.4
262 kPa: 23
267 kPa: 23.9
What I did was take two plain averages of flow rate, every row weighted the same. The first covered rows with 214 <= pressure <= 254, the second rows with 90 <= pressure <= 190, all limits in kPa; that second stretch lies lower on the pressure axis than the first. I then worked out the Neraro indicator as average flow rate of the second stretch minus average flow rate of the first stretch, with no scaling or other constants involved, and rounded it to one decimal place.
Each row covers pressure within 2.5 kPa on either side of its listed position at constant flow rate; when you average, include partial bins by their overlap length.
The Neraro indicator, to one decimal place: -1.5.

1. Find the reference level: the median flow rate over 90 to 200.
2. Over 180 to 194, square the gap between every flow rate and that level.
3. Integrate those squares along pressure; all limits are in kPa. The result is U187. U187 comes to 0.4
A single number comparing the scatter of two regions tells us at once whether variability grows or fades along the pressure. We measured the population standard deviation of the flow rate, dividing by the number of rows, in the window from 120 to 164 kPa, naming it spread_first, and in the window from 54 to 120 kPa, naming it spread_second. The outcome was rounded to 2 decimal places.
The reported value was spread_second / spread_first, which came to 0.71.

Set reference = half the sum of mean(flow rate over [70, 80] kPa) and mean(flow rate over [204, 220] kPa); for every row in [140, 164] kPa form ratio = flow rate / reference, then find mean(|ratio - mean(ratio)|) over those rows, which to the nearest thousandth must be 0.018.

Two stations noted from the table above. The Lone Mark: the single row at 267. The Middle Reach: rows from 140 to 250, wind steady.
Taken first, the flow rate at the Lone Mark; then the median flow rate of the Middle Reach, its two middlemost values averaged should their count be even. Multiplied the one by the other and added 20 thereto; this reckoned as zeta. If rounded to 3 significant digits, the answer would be 528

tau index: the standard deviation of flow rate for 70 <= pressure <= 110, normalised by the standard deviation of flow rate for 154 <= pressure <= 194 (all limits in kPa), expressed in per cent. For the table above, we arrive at 64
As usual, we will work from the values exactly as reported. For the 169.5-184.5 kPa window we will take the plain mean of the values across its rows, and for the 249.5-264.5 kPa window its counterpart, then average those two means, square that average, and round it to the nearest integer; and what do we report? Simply 491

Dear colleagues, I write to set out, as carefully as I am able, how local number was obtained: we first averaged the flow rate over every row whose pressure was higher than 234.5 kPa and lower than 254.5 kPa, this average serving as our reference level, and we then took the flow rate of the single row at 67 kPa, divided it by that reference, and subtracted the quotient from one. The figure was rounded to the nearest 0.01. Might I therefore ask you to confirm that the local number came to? 0.11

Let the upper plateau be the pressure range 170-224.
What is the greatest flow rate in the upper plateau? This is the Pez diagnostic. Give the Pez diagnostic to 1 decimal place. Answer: 22.2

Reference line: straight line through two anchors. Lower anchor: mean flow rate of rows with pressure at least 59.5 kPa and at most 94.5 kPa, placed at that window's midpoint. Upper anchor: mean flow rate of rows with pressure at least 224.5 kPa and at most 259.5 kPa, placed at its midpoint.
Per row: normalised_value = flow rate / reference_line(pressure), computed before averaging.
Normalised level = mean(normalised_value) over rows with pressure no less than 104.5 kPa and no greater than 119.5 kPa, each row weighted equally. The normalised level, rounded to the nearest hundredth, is 0.99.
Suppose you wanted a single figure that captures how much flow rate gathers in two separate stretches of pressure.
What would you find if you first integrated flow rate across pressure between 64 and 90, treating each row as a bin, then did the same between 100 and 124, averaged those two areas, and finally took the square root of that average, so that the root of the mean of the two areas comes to 22.7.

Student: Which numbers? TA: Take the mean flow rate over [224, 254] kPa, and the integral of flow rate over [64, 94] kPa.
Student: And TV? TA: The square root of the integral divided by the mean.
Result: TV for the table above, 5.21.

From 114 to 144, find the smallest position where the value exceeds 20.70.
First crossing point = 117 kPa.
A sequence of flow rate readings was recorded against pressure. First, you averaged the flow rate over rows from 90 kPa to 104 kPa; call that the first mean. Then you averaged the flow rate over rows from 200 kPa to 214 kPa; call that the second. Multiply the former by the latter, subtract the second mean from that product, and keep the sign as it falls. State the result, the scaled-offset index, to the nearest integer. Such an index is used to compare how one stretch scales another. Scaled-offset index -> 423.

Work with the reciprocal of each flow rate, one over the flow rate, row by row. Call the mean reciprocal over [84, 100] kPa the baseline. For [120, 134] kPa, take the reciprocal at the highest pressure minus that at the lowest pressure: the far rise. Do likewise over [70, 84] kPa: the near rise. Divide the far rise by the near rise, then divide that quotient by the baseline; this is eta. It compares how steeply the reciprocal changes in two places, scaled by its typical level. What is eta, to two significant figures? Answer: 15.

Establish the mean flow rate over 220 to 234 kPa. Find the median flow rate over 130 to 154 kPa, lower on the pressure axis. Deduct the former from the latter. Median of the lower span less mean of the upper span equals -1.4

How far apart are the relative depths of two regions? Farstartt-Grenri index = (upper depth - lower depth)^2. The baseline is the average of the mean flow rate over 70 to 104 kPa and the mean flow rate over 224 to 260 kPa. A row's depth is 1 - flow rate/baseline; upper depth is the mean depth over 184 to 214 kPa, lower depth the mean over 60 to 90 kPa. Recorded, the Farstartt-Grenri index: 0.0019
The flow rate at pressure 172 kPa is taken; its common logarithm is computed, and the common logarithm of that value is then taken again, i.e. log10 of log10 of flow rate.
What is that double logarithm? 0.121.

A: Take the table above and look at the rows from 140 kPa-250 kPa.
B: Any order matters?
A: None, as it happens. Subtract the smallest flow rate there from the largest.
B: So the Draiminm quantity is 2.7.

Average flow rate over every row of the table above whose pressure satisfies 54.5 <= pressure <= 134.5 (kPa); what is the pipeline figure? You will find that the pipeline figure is 20.6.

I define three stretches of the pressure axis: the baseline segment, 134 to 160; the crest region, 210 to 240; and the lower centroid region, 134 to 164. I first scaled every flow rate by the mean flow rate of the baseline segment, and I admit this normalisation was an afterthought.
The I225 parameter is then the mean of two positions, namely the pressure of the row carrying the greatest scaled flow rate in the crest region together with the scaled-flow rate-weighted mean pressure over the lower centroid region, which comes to 193.2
